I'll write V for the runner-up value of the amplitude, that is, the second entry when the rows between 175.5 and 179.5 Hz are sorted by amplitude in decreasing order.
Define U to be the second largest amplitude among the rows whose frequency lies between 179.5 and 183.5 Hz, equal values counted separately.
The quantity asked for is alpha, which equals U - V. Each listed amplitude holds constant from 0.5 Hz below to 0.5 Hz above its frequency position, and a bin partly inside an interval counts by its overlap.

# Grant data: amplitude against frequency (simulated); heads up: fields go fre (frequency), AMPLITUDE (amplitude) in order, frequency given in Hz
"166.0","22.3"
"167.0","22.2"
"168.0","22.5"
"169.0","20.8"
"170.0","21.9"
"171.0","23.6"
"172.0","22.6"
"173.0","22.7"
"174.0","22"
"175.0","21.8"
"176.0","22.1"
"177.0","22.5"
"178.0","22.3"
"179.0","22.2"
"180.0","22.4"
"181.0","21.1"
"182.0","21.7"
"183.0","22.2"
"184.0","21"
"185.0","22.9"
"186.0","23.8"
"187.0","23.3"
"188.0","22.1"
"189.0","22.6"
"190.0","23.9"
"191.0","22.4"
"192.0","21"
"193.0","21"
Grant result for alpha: -0.1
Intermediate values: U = 22.2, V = 22.3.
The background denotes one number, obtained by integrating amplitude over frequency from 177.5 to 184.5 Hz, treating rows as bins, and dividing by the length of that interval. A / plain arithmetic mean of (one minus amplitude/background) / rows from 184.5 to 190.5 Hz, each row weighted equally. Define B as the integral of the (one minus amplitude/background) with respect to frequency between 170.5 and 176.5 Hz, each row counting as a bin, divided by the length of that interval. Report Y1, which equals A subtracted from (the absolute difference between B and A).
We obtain 0.087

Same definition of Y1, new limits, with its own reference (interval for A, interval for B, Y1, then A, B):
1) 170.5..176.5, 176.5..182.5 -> 0.048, -0.029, -0.009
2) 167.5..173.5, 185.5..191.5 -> 0.054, -0.023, -0.054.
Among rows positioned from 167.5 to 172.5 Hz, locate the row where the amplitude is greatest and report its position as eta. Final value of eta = 171.0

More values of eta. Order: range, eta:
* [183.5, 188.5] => 186.0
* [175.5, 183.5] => 177.0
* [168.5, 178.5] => 171.0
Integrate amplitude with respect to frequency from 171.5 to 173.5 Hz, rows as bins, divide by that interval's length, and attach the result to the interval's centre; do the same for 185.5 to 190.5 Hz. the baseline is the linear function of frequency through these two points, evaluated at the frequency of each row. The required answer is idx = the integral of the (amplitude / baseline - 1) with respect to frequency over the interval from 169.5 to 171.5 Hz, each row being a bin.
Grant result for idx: 0.01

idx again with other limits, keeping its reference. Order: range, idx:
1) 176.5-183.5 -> -0.25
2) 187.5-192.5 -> -0.17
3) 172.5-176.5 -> -0.10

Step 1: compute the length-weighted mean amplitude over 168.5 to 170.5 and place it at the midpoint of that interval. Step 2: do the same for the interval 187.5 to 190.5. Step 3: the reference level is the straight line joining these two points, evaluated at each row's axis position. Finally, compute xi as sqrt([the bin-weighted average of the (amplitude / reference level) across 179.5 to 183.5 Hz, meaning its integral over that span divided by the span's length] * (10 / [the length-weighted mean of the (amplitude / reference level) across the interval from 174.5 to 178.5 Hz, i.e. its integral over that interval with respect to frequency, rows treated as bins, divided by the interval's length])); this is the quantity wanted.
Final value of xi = 3.11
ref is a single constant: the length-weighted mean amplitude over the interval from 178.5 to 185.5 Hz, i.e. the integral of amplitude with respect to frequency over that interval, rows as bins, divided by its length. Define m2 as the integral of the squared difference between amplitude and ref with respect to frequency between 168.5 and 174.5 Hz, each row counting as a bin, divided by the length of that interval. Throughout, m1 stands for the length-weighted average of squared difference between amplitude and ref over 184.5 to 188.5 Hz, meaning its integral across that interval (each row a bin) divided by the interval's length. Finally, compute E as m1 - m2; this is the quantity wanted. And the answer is 0.7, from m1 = 1.6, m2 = 0.9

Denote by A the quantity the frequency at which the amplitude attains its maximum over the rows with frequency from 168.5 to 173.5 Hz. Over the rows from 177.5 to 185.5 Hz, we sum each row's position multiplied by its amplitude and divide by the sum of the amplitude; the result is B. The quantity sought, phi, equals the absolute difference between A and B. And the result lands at 10.5 Hz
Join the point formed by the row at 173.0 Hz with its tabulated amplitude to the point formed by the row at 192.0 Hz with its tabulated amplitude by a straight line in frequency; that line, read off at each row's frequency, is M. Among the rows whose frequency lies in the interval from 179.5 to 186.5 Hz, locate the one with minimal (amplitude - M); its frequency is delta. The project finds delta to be 181.0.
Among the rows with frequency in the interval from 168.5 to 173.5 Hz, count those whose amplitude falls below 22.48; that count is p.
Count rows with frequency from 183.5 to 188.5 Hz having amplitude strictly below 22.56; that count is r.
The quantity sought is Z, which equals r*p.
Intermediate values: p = 2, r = 2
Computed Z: 4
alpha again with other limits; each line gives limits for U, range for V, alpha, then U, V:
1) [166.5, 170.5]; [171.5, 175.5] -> -0.4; 22.2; 22.6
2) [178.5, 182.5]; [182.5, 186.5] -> -0.7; 22.2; 22.9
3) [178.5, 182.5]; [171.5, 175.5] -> -0.4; 22.2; 22.6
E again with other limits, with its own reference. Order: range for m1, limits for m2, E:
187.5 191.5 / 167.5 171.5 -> 0.0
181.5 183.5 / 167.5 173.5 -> -0.8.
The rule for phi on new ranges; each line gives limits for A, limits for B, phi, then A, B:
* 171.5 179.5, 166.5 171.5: 4.0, 173.0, 169.0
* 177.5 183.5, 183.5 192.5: 8.0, 180.0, 188.0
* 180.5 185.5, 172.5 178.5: 9.5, 185.0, 175.5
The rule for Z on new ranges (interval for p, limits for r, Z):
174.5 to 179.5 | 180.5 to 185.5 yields 16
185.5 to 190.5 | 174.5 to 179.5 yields 5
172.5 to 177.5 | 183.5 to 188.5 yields 6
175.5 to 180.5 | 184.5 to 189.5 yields 4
